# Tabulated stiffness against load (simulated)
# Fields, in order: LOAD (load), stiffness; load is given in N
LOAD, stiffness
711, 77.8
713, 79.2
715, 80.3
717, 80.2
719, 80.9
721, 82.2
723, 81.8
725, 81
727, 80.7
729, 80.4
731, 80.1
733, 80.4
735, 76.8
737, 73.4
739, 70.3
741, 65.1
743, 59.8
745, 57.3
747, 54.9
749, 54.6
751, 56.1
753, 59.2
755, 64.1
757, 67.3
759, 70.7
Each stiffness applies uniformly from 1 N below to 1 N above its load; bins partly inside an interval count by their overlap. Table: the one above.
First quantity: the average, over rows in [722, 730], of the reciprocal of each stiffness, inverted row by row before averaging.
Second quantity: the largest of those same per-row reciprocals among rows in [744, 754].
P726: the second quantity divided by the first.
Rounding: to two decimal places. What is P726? 1.48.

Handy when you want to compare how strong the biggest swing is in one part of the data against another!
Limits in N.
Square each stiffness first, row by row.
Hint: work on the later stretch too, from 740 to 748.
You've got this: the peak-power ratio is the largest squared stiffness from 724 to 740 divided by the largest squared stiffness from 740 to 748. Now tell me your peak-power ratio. 1.55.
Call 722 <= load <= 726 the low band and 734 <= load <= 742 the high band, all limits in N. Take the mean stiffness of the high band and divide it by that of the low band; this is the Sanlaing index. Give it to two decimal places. 0.88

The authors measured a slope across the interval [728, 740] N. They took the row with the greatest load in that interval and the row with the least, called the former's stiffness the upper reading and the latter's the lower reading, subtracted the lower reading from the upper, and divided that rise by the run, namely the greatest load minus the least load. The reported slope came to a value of -1.0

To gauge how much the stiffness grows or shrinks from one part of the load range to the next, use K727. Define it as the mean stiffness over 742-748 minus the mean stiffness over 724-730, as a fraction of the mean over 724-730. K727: -0.29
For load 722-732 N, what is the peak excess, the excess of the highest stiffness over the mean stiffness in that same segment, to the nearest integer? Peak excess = 1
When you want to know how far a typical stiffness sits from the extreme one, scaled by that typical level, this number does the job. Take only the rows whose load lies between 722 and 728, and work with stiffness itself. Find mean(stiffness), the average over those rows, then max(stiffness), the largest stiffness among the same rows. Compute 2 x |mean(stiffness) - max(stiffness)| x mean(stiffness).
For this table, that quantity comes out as 103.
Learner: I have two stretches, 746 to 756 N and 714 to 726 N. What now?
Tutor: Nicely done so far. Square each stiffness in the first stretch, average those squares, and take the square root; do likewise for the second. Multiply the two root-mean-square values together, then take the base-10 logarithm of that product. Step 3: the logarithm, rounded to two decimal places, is 3.67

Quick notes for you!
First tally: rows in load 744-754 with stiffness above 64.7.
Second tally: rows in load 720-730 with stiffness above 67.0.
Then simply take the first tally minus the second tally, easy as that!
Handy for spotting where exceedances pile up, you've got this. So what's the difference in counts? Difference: -5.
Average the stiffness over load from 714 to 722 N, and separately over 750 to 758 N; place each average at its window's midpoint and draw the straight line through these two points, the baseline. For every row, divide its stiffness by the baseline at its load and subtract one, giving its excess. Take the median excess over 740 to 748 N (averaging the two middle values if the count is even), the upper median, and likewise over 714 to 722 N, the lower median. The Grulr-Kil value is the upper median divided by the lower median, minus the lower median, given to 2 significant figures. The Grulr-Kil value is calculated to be 30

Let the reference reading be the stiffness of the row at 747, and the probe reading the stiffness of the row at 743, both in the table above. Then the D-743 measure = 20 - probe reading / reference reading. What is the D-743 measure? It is 18.9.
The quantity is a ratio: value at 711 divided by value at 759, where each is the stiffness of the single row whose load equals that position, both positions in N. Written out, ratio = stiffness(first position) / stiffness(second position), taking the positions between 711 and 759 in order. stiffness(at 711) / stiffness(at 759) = 1.10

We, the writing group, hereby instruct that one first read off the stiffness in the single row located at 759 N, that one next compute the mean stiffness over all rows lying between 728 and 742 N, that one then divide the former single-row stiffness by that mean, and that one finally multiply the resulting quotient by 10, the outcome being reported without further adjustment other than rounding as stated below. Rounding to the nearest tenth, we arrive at 9.4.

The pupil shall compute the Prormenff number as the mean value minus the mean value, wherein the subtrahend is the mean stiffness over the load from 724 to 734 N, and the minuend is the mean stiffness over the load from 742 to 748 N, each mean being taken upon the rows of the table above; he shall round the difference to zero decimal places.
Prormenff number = -23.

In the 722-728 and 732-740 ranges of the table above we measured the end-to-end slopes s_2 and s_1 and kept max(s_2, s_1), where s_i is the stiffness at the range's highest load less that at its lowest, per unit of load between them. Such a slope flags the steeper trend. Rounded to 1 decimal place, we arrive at -0.3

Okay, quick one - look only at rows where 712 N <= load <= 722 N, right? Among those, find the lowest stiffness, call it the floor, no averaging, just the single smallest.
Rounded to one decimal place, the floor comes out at 79.2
